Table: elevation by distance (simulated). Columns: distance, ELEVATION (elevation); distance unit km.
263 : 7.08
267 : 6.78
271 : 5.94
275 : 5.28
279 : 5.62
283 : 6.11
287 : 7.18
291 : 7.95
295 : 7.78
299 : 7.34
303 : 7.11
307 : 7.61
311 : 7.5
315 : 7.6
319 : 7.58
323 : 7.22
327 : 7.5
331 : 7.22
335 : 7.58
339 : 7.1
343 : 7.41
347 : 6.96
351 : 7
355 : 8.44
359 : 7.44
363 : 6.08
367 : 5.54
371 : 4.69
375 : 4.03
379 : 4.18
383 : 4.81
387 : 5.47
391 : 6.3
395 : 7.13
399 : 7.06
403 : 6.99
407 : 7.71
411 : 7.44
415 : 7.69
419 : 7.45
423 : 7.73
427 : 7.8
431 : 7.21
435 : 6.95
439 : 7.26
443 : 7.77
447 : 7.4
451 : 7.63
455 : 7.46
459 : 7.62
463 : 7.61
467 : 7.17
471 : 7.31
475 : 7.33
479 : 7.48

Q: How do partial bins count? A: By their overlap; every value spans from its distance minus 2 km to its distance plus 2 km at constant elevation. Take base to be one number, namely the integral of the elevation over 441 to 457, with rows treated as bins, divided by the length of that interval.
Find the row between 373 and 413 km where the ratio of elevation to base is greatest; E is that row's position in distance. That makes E 407 km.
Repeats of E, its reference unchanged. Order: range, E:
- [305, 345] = 307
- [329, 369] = 355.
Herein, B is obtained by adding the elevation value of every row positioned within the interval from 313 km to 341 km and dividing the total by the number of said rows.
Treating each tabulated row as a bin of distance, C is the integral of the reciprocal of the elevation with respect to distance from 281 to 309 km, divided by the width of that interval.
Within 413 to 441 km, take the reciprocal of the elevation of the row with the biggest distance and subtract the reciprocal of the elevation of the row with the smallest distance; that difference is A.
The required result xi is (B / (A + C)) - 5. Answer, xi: 46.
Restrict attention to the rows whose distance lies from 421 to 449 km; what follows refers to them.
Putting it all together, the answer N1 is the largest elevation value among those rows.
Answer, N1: 7.8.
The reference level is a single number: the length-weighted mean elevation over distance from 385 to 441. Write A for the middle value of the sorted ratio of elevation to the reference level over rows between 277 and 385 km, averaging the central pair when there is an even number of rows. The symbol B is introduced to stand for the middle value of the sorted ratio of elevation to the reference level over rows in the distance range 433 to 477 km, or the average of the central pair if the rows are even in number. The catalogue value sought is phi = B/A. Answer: 1.02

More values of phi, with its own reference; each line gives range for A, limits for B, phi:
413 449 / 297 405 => 0.95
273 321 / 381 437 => 0.97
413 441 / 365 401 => 0.73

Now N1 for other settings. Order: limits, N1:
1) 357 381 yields 7.44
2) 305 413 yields 8.44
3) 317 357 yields 8.44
